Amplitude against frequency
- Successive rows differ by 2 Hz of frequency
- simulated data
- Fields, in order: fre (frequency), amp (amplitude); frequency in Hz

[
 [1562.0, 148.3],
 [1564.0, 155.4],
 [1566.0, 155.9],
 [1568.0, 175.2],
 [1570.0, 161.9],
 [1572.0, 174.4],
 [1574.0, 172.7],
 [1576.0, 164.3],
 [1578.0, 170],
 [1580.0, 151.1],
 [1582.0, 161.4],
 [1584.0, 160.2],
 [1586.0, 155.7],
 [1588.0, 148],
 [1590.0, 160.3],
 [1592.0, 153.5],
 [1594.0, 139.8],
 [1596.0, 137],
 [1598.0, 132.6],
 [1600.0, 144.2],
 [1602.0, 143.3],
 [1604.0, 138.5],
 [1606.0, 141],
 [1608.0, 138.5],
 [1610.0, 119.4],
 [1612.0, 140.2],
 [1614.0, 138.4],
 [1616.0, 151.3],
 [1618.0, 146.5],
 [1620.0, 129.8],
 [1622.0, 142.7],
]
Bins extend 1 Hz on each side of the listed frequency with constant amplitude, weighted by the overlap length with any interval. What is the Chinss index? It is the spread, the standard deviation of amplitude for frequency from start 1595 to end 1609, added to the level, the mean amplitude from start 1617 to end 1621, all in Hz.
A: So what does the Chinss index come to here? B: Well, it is 142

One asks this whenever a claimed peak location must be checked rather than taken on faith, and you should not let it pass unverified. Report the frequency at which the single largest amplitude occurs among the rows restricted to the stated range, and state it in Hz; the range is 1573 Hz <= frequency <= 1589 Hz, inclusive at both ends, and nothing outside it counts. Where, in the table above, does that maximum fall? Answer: 1574.0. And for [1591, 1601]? 1592.0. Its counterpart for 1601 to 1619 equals 1616.0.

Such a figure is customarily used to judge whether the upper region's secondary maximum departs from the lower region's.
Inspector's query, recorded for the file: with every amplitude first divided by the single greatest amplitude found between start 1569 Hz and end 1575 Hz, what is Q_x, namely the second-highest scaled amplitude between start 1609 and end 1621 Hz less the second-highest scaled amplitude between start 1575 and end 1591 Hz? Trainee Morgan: -0.102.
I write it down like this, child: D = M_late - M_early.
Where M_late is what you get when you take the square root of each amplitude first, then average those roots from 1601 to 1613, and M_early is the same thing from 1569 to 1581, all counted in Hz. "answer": -1.18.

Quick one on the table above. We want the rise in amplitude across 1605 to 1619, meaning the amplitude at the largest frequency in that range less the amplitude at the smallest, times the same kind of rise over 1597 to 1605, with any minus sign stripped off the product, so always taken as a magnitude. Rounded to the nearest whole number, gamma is 32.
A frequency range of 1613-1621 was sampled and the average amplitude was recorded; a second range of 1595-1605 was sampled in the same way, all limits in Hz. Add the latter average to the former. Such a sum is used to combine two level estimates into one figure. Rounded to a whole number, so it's 281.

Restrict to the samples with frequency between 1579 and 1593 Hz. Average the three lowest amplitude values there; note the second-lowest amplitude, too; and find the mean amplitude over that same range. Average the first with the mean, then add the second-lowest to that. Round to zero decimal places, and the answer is 304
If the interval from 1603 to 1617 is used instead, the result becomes 274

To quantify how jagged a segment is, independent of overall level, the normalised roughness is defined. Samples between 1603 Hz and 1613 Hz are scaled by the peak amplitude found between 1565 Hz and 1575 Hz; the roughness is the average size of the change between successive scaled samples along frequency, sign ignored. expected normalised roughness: 0.064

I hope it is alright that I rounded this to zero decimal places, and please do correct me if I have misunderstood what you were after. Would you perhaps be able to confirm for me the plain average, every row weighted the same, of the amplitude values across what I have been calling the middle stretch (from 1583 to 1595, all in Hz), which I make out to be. 153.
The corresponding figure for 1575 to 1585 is 161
